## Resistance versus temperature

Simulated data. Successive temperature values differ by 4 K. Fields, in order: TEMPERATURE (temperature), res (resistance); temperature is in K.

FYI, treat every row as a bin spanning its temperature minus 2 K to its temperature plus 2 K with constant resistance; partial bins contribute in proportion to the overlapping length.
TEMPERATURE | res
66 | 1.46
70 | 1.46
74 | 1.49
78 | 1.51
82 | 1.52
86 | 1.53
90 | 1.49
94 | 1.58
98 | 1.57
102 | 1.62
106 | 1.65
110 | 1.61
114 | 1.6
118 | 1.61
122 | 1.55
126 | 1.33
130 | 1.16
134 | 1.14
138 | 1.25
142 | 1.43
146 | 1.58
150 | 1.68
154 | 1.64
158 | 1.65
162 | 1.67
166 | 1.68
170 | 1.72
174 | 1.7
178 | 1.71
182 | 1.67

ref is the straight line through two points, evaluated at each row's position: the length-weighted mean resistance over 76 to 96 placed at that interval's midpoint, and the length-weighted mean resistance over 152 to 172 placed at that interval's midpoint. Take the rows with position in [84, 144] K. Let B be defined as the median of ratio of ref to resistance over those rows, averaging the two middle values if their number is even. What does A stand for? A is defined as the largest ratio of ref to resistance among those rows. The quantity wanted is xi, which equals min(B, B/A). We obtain 0.70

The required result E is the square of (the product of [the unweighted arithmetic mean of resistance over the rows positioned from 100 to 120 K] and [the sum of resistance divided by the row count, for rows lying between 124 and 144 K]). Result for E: 4.2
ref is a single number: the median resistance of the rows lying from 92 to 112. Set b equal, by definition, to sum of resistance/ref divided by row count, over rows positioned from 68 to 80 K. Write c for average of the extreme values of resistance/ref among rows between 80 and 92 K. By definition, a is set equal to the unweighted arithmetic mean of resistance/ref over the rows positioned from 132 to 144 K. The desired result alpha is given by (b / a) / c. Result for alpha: 1.2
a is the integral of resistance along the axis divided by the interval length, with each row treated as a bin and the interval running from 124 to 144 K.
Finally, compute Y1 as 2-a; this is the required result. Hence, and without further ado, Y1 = 0.74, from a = 1.26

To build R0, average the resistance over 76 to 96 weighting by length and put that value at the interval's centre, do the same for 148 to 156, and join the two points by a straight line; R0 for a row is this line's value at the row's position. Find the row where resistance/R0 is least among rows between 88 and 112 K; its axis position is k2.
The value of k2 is 90 K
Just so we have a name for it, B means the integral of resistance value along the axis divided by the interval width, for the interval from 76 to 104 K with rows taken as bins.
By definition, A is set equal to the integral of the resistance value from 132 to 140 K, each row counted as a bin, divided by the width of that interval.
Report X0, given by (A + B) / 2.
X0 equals 1.37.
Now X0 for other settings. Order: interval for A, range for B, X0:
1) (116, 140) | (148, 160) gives 1.50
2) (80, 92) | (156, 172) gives 1.60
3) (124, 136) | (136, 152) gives 1.35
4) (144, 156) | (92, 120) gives 1.62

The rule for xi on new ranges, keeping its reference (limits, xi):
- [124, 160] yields 0.80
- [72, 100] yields 0.97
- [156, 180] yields 0.99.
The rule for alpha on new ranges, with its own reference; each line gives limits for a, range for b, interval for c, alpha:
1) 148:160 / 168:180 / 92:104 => 1.0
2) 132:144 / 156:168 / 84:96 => 1.4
